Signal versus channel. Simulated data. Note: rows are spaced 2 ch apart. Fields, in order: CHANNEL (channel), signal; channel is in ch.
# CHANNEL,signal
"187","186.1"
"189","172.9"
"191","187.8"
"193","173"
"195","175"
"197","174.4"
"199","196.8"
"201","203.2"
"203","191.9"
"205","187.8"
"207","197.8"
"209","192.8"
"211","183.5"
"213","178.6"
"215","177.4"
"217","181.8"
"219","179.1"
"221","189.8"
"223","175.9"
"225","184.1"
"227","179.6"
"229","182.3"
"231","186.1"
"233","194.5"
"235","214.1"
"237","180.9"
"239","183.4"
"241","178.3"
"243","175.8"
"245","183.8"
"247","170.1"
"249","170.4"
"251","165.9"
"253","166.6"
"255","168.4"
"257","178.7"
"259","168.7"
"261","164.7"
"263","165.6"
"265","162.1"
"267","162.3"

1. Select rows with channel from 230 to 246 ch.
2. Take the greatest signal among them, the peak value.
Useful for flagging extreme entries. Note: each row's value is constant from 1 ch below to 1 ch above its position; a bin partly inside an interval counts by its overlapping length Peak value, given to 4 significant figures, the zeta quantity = 214.1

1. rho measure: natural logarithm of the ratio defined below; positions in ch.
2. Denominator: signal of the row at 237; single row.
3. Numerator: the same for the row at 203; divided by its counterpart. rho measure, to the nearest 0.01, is 0.06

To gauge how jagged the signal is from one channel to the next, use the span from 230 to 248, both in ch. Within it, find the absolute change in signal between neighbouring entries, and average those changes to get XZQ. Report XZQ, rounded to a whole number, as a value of 12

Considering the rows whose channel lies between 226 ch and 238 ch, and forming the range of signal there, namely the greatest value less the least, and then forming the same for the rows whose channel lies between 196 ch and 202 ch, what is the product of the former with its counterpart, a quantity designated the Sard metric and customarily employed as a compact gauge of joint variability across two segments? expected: 994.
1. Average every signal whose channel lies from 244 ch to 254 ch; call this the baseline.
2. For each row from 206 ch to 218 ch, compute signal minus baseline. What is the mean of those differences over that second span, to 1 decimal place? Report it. 14.0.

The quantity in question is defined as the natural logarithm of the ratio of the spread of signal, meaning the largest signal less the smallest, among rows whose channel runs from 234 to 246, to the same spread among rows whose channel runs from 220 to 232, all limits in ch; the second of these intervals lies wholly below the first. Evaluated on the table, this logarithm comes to 1.0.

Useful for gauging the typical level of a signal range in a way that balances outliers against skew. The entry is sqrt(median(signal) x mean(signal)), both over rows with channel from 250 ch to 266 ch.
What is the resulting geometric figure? 167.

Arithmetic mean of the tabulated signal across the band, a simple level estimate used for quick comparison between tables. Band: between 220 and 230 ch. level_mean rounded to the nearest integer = 182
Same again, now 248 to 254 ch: 168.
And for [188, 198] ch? 177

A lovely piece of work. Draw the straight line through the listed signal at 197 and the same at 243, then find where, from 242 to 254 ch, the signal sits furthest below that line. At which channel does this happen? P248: 251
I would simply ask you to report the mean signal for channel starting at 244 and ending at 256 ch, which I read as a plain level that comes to 171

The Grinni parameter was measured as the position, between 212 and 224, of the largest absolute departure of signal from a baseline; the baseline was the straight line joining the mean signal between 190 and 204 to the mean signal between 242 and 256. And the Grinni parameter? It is 221 ch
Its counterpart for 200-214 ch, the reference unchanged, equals 201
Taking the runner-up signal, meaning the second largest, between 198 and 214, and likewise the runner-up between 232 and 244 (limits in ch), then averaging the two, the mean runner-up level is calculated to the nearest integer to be 196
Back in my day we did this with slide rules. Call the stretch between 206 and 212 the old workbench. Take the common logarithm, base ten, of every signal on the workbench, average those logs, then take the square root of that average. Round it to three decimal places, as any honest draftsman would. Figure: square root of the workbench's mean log 1.511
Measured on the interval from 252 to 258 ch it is 1.494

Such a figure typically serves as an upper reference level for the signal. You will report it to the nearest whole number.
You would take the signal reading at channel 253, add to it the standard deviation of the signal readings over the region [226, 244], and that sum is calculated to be 178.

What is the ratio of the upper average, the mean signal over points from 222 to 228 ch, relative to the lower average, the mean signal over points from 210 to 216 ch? 1.00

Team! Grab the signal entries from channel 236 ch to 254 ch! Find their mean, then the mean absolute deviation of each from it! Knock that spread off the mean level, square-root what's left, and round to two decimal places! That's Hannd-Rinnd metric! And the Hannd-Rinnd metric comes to 13.00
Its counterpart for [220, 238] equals 13.40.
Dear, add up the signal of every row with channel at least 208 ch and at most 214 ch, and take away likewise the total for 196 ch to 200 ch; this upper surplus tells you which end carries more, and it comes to 184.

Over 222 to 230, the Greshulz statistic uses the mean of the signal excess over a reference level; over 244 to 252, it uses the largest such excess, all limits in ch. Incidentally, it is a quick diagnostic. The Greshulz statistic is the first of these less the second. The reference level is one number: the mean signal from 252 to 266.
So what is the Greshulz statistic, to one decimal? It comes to -3.3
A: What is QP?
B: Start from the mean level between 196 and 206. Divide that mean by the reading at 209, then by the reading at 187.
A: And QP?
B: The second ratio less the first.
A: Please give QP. 0.036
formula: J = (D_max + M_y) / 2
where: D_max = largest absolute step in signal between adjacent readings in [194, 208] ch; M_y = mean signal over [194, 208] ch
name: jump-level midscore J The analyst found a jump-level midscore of 106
